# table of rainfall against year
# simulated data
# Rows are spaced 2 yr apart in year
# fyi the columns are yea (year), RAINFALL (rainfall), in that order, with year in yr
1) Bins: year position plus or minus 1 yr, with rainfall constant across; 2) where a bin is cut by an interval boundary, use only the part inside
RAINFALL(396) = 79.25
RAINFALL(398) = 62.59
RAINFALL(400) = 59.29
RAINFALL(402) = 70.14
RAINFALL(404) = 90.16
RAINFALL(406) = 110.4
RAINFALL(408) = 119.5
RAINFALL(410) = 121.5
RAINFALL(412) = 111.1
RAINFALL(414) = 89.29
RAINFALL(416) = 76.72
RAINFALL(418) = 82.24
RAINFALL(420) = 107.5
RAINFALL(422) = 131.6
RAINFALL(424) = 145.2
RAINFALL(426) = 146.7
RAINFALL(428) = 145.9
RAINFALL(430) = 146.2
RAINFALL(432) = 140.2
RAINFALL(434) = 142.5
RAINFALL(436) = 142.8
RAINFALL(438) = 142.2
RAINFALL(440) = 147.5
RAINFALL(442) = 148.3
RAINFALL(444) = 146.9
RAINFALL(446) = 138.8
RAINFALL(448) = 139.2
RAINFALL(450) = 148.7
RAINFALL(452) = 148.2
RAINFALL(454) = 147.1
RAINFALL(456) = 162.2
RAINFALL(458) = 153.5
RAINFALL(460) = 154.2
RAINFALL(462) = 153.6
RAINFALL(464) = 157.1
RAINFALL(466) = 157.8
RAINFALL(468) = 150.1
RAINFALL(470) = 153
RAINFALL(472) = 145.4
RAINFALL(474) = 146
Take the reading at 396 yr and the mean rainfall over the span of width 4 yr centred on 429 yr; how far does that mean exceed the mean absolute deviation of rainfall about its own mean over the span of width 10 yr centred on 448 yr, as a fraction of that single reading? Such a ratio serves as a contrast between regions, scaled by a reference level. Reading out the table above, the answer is 1.8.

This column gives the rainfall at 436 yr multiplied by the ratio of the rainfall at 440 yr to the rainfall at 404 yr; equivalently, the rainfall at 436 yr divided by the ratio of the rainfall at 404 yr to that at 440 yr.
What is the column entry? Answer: 234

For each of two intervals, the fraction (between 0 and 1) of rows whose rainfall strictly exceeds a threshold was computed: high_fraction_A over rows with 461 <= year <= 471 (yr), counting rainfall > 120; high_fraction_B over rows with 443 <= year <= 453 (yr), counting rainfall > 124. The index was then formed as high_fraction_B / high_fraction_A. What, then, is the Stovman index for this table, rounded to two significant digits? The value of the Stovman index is 1.0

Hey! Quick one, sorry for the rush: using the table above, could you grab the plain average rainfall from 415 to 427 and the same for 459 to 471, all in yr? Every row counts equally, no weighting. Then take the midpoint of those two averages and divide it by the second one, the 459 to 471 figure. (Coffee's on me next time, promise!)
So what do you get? 0.87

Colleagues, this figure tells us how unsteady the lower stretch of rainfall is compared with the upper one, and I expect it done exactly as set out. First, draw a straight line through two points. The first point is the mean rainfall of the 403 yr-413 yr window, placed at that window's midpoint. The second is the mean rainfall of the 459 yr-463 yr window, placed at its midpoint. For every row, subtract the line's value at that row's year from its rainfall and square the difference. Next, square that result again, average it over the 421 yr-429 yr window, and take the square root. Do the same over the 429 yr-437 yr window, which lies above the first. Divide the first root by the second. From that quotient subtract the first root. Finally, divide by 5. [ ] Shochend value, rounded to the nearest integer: -75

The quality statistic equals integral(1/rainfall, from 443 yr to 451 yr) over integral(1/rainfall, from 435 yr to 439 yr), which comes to 2.0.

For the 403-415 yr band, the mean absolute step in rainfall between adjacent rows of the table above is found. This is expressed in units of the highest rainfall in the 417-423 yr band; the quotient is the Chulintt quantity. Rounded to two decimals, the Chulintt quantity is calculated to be 0.10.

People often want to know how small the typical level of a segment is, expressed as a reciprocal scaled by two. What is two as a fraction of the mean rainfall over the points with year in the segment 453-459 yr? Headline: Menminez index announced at 0.0130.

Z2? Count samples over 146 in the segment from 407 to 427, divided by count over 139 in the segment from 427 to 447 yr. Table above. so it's 0.11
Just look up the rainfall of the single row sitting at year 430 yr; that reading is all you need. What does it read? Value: 146.2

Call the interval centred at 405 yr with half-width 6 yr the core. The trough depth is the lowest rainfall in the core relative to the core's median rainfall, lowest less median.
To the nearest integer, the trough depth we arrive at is -41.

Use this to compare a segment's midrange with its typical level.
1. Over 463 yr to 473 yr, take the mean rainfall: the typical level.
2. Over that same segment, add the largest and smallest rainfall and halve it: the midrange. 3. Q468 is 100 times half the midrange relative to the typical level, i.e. 49.6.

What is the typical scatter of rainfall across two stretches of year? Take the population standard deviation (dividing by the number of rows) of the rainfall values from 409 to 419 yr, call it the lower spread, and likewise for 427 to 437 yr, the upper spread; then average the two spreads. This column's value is 9.7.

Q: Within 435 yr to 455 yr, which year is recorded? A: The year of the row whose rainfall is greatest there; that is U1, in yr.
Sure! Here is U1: 450 yr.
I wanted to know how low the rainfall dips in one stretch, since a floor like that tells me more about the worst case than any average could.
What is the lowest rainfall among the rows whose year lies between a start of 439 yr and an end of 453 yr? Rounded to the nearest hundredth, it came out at 138.80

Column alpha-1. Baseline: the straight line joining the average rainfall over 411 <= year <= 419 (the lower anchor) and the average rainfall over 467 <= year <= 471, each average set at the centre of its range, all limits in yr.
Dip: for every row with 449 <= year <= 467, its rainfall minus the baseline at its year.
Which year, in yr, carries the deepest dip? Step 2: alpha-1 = 466 yr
